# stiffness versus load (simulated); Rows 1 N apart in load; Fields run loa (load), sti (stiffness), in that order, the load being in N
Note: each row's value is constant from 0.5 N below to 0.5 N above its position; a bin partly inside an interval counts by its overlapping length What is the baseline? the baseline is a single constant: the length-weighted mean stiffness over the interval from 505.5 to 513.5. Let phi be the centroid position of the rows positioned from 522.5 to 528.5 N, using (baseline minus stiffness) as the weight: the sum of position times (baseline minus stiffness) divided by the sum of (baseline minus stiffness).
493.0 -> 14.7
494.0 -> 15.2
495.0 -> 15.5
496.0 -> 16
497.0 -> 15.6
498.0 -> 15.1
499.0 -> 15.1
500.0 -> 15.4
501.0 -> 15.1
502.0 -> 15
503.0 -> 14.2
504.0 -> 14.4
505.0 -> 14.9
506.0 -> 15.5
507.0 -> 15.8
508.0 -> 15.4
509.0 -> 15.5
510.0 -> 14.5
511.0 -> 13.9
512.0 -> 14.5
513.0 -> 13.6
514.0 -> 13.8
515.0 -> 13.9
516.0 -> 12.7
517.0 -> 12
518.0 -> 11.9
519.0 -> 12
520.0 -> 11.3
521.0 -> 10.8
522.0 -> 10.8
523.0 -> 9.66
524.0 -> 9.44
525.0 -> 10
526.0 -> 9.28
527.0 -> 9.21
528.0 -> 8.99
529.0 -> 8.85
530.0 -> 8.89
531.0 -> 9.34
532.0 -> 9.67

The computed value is 525.6 N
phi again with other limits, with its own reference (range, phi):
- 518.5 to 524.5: 521.9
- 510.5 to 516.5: 514.1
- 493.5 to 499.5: 496.2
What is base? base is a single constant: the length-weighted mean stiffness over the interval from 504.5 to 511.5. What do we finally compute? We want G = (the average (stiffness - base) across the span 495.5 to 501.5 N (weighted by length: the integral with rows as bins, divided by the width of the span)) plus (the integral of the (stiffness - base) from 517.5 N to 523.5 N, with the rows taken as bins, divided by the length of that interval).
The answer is -3.7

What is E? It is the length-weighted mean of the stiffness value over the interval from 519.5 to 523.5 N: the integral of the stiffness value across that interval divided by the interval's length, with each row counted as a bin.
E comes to 10.6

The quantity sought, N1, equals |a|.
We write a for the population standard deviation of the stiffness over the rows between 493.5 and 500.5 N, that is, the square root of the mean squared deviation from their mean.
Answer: 0.30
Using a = 0.3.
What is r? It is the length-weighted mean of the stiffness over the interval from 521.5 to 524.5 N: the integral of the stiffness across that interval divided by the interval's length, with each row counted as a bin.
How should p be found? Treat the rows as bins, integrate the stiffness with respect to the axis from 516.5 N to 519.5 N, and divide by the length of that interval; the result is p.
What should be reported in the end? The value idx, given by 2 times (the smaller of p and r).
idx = 20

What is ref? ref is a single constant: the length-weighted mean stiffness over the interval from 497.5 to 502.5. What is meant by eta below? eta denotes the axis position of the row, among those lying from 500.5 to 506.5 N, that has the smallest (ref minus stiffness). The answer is 506.0 N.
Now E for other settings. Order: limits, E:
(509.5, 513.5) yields 14.1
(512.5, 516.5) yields 13.5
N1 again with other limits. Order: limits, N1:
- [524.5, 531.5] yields 0.36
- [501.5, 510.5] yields 0.53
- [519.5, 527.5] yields 0.75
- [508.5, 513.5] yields 0.65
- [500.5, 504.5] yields 0.38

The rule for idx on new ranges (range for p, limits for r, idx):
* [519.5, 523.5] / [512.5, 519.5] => 21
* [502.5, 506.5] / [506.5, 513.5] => 29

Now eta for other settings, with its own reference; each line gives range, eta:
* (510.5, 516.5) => 512.0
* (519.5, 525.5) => 520.0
